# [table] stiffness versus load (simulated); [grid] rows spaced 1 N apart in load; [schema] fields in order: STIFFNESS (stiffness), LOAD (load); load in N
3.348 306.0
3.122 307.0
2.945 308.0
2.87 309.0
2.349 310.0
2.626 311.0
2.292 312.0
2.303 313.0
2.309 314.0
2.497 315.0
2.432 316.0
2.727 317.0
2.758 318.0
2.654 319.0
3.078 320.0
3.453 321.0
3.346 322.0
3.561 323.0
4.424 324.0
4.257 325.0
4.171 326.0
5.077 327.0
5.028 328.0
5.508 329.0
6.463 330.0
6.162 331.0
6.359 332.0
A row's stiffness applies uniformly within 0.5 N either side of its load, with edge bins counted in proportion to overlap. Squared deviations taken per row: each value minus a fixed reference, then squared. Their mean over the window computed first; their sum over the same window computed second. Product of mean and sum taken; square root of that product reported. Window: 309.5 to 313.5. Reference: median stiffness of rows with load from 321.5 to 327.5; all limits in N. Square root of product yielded 6.7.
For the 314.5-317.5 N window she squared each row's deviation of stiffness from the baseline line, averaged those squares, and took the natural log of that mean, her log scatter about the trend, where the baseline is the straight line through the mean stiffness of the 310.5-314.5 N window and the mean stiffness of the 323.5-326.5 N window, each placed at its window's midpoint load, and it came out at -2.0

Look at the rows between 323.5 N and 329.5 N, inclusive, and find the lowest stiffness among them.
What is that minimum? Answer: 4.171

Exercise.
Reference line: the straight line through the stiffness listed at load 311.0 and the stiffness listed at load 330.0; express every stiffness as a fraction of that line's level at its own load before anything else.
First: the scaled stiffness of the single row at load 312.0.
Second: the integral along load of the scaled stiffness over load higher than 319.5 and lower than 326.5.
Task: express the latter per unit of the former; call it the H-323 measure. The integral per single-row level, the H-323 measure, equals 6.4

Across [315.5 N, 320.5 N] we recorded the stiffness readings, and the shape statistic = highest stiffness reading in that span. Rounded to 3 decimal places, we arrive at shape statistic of 3.078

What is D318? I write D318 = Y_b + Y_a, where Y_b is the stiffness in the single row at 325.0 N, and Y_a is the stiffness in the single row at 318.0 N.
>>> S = 7.0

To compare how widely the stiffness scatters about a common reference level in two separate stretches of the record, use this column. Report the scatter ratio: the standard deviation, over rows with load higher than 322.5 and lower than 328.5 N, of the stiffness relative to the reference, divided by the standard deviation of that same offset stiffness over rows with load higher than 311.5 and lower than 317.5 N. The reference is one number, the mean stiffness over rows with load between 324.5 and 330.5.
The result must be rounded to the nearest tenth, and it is 3.4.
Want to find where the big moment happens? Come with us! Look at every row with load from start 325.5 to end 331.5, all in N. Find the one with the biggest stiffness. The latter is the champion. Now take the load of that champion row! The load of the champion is 330.0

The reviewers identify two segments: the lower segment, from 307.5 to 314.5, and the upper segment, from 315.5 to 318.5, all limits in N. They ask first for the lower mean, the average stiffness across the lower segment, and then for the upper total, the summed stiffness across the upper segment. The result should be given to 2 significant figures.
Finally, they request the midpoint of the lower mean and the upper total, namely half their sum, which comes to 5.2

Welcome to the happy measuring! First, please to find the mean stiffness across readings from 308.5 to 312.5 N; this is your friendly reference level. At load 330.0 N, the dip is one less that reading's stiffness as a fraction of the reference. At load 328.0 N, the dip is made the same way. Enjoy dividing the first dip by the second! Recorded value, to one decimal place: 1.6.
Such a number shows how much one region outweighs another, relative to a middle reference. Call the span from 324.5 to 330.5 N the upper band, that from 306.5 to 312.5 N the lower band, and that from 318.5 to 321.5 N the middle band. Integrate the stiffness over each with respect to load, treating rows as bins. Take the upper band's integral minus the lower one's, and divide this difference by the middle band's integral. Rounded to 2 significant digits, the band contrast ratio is 1.6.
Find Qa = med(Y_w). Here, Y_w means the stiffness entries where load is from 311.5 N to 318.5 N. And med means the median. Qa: 2.4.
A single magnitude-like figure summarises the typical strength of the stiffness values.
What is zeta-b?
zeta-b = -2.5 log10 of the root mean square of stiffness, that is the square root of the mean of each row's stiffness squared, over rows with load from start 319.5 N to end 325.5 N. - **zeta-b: -1.43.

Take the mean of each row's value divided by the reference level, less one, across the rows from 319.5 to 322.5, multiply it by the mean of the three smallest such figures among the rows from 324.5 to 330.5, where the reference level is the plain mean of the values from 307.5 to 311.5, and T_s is 0.15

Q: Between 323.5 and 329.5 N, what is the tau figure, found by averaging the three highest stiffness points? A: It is 5.2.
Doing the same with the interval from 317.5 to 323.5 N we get 3.5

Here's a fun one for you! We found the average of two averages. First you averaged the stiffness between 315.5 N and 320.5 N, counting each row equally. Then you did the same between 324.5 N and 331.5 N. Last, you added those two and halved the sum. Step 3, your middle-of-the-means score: 4.0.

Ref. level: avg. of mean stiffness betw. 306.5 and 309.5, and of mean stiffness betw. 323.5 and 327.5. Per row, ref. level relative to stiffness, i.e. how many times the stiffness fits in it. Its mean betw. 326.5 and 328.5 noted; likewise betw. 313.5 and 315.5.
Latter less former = 0.82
